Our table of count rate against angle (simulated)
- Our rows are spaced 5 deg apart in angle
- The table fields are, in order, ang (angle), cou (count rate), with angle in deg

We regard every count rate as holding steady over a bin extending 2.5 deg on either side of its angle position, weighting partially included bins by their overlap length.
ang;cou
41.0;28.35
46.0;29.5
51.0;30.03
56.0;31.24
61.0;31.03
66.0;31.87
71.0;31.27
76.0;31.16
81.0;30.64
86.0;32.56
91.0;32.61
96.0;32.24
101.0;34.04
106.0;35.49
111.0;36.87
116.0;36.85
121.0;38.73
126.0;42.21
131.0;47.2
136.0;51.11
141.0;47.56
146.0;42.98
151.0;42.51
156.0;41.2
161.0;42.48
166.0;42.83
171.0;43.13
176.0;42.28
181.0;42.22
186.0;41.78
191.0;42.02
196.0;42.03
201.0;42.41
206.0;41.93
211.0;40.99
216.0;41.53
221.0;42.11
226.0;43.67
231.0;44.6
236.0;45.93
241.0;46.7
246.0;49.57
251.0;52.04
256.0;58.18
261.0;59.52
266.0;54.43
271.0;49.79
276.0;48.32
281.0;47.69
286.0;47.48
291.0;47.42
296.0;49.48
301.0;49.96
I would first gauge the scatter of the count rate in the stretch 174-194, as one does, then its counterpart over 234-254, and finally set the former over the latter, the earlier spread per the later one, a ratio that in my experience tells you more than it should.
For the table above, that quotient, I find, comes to 0.08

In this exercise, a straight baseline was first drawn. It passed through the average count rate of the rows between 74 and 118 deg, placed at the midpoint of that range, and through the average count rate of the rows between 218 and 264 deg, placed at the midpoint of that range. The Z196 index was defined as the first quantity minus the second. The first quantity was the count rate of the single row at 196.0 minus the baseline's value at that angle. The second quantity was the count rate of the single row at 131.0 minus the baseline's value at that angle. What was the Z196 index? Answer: -12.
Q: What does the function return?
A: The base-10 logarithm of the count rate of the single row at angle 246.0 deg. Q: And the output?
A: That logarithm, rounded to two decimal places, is 1.70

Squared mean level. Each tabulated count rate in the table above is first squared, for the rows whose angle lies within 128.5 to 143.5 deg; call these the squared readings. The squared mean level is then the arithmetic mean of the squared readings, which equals 2367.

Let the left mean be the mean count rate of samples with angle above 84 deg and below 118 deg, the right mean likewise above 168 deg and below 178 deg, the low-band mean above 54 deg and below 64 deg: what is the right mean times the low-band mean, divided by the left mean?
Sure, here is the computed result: 38.7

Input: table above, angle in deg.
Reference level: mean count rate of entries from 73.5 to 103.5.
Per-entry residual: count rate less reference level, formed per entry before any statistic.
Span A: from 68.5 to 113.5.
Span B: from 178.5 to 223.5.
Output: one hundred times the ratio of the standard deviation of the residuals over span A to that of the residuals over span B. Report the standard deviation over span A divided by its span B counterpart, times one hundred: 498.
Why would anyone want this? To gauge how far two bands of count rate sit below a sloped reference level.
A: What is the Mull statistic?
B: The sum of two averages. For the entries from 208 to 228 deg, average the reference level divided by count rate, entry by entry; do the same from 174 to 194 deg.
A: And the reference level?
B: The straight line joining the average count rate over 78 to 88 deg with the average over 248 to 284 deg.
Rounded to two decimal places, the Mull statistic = 2.15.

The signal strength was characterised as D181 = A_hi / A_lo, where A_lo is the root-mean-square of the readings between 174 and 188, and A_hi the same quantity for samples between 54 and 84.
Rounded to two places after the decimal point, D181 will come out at 0.74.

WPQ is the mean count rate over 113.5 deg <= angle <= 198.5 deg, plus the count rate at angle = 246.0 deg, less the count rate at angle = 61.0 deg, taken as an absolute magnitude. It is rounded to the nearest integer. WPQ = 61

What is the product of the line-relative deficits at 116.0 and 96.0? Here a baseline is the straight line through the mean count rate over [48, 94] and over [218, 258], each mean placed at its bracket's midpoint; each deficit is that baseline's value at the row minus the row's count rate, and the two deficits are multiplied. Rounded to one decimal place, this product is -1.7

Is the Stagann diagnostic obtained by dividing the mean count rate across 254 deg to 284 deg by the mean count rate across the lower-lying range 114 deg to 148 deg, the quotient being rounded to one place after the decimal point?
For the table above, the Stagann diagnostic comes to 1.2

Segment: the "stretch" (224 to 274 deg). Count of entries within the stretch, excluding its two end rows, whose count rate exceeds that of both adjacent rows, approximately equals 1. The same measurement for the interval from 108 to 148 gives 1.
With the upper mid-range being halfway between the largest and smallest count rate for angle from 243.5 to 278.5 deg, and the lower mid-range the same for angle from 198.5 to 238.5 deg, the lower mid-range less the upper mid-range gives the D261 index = -10.5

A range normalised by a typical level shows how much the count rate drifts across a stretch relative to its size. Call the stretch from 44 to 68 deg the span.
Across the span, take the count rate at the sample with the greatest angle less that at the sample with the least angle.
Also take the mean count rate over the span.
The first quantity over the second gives 0.08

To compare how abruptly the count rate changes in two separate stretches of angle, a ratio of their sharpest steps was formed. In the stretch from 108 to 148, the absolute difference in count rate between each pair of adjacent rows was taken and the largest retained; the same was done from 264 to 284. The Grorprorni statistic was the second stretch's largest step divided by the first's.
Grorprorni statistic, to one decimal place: 0.9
